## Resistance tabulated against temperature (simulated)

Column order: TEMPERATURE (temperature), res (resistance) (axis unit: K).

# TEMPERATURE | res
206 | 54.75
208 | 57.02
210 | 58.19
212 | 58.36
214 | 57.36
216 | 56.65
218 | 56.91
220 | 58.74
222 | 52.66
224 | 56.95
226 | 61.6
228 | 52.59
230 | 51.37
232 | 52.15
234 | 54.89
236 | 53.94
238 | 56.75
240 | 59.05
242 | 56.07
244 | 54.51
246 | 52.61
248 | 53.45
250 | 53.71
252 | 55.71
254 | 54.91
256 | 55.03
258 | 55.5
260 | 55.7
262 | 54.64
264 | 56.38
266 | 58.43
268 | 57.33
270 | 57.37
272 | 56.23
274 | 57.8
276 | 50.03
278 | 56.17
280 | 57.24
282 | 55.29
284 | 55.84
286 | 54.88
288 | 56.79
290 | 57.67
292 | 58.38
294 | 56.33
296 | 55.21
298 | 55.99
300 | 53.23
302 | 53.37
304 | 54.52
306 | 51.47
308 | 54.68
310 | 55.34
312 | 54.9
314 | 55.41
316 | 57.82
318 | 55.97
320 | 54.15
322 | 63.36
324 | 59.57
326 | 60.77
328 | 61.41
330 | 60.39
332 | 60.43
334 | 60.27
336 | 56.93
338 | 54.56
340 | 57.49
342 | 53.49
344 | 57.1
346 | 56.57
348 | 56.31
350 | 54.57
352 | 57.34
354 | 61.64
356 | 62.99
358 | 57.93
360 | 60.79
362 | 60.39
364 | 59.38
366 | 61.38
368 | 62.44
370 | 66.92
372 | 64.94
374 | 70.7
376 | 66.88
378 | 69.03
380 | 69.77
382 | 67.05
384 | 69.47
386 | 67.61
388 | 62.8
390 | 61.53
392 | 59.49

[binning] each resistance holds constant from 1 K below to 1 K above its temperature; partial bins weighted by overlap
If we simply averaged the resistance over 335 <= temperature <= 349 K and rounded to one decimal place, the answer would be 56.1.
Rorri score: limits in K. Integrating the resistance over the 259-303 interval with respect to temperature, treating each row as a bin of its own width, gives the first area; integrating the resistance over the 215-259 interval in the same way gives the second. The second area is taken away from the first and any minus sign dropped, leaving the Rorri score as 29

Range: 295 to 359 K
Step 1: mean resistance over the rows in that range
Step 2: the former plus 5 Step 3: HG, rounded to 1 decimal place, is 62.0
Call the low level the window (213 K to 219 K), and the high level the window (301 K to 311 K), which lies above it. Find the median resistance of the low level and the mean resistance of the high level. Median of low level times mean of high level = 3066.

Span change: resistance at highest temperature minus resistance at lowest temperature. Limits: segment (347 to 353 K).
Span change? 1.0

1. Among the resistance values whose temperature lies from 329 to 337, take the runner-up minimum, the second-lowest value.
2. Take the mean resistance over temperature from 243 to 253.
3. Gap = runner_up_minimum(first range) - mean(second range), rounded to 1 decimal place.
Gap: 6.3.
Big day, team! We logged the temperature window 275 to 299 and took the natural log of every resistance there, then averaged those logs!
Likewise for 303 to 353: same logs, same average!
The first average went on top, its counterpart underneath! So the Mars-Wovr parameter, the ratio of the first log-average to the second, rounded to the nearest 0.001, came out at 0.995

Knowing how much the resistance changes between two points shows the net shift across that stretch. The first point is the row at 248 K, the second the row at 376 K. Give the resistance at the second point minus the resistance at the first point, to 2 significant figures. 13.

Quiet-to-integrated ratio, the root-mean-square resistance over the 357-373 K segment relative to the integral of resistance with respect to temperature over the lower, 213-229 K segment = 0.0682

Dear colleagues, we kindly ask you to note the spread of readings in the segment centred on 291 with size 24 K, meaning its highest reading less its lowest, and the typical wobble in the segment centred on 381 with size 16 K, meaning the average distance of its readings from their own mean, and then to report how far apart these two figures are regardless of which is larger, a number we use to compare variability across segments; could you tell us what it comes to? 3.3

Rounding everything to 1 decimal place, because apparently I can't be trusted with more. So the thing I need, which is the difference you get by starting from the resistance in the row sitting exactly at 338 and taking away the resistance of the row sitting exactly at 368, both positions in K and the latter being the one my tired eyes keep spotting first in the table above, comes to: -7.9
